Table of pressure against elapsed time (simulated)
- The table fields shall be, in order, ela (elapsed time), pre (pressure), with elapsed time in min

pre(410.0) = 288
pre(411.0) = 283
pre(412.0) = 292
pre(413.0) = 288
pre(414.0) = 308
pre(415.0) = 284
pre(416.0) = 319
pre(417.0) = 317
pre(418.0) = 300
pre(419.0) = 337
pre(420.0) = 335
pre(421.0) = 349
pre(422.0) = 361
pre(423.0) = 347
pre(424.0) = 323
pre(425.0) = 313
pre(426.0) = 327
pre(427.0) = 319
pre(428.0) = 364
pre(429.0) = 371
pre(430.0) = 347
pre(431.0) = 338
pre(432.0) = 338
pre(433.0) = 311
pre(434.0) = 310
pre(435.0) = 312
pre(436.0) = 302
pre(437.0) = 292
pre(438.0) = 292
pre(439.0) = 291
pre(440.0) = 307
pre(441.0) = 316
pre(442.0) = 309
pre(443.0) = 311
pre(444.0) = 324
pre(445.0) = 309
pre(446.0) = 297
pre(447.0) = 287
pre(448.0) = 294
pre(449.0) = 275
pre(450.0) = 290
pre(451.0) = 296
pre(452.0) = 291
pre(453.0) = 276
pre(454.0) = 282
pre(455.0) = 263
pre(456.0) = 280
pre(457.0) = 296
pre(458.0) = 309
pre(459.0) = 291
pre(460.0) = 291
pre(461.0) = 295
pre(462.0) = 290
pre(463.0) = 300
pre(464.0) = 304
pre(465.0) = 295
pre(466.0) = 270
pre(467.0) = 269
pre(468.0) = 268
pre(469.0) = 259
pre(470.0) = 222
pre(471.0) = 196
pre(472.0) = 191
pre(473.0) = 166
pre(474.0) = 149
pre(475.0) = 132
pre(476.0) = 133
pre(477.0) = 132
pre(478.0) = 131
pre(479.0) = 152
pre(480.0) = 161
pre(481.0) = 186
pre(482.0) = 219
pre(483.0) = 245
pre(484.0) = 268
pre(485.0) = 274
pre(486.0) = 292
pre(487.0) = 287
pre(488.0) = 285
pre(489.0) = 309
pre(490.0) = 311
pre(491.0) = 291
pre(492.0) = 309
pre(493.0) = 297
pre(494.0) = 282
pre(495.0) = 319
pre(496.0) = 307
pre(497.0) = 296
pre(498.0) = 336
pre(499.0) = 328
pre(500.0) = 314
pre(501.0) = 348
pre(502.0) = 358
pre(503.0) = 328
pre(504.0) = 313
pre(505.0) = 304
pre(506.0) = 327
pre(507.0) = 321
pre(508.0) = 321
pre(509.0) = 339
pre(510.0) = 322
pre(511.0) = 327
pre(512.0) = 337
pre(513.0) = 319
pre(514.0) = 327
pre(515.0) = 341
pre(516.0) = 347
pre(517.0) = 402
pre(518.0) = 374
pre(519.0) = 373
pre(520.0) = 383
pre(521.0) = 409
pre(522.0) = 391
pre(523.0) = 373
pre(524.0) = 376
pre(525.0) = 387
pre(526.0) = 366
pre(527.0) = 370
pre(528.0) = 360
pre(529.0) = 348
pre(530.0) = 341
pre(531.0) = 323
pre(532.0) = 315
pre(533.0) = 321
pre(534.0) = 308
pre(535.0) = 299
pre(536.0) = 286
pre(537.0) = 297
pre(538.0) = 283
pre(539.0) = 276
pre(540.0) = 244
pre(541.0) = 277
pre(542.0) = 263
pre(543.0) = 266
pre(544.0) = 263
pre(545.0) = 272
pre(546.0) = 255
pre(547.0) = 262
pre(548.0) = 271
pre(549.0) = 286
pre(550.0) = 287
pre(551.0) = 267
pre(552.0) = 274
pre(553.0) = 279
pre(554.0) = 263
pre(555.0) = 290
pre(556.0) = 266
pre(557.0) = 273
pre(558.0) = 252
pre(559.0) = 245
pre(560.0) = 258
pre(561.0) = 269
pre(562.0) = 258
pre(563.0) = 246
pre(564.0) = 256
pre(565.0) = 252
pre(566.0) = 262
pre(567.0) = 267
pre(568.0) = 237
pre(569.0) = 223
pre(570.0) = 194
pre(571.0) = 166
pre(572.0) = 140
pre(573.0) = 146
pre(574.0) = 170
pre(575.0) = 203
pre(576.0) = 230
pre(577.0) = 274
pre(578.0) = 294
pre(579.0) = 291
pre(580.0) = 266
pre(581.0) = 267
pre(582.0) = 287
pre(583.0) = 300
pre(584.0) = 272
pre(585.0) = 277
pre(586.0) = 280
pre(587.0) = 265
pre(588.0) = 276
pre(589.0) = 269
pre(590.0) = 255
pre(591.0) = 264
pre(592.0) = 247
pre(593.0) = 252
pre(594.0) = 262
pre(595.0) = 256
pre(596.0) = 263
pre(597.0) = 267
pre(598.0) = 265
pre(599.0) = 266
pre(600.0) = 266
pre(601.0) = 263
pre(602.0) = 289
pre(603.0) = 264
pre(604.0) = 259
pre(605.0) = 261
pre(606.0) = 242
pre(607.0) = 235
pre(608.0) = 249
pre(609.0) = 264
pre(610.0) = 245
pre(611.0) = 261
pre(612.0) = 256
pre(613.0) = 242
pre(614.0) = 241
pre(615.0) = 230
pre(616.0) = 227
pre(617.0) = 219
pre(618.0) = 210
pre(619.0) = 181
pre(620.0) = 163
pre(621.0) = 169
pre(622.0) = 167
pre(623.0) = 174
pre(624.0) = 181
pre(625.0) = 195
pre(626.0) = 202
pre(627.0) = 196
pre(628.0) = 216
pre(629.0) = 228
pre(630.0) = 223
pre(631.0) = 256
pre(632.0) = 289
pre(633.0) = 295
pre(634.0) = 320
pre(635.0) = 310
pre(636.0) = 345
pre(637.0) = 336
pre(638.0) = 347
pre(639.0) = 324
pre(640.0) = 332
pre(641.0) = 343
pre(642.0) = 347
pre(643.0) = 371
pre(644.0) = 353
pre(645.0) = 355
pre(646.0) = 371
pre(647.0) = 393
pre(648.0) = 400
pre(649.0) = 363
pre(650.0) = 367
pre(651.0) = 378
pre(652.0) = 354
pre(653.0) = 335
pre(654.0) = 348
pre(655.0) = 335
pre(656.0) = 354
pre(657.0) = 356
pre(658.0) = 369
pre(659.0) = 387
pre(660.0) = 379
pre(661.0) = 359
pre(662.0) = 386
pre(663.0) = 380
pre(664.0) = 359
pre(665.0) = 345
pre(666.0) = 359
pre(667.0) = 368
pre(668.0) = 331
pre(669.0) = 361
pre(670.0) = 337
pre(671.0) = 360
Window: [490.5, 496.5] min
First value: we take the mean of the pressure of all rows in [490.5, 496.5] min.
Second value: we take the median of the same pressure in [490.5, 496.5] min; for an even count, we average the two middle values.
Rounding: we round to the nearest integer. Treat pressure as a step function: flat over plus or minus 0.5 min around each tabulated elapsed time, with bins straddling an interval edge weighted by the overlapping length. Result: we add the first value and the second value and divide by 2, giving 301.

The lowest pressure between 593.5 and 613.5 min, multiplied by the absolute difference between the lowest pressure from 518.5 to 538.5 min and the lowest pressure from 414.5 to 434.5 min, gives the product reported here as 235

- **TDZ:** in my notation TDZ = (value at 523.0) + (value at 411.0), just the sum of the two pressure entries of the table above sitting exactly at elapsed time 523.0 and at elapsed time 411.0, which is 656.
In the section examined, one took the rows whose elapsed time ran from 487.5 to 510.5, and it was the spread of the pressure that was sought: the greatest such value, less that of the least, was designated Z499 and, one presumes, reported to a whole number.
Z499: 76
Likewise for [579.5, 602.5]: 53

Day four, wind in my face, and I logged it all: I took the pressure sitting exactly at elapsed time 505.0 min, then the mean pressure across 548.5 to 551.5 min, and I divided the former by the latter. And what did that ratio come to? 1.09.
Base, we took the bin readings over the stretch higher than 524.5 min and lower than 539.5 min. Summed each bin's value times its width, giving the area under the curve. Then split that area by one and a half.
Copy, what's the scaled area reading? 3253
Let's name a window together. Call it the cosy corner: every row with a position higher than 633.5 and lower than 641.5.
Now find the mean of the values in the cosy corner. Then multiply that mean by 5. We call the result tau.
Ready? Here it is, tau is 1661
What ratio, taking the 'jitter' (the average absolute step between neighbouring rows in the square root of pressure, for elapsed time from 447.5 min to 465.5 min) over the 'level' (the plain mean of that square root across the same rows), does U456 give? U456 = 0.018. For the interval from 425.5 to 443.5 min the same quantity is 0.016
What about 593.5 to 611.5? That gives 0.019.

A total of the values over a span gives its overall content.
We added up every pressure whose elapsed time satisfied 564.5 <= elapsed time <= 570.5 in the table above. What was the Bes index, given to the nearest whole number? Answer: 1435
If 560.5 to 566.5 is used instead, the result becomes 1543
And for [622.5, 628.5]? 1164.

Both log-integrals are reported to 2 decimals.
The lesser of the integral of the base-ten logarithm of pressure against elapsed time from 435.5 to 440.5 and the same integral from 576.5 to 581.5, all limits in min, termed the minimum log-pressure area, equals 12.22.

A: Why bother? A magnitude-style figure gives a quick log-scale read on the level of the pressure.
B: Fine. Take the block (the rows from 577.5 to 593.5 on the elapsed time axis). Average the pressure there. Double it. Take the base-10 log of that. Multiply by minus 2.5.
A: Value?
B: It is -6.84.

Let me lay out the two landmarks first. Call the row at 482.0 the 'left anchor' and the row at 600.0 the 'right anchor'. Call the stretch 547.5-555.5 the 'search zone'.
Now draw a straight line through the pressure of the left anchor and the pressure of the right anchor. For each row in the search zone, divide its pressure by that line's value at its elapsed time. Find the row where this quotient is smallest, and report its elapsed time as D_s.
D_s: 554.0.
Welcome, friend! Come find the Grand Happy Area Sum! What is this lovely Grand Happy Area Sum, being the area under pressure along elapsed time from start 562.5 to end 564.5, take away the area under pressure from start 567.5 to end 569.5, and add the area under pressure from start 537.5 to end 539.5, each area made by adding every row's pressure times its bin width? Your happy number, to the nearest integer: 601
